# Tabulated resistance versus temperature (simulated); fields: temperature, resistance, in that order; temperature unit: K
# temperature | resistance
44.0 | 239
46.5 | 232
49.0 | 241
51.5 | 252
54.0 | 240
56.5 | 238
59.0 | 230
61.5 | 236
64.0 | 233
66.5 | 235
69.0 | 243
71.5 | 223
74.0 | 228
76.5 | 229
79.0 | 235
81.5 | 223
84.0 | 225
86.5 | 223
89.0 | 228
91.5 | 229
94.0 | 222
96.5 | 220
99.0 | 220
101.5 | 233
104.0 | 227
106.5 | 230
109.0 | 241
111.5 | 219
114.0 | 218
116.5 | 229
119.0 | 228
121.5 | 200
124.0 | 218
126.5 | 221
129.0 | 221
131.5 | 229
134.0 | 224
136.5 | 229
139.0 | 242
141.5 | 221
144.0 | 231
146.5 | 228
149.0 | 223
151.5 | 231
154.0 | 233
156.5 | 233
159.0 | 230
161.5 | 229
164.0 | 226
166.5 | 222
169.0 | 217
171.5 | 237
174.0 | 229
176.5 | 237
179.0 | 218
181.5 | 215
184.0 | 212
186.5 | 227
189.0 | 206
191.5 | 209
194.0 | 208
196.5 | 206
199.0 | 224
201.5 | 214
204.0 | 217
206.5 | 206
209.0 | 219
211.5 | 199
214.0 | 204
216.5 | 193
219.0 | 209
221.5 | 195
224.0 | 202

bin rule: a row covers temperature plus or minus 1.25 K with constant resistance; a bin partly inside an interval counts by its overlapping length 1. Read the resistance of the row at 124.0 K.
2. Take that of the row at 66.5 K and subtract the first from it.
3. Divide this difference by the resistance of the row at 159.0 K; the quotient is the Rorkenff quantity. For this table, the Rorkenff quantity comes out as 0.074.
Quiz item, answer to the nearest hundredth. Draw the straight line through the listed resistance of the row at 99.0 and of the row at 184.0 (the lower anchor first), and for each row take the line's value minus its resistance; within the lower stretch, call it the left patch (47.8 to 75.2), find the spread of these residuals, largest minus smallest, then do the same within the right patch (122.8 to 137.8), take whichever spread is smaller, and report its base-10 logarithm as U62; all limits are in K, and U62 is 1.09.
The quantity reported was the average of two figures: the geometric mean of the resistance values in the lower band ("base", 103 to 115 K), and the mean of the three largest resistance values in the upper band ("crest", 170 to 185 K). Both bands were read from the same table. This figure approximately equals 231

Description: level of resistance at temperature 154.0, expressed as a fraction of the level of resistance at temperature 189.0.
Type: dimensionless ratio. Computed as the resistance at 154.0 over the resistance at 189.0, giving 1.13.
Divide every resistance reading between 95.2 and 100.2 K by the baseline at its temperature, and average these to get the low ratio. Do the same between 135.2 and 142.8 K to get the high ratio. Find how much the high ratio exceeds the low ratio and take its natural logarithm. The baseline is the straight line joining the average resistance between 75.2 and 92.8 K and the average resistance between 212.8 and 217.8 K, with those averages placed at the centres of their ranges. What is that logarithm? -2.4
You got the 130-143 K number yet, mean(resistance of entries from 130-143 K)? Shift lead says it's 229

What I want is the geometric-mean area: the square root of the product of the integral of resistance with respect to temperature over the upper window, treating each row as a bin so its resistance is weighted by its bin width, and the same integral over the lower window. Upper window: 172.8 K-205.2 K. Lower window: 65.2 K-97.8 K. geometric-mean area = 7229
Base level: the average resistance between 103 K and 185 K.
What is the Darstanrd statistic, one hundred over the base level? 0.443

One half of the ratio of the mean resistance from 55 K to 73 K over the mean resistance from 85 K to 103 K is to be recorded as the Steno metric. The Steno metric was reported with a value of 0.520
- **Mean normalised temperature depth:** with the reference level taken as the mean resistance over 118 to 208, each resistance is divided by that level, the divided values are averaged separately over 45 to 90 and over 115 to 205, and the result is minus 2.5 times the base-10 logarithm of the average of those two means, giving -0.03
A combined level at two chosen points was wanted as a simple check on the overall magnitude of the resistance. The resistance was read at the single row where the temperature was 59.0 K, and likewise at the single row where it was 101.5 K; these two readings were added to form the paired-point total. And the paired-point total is 463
